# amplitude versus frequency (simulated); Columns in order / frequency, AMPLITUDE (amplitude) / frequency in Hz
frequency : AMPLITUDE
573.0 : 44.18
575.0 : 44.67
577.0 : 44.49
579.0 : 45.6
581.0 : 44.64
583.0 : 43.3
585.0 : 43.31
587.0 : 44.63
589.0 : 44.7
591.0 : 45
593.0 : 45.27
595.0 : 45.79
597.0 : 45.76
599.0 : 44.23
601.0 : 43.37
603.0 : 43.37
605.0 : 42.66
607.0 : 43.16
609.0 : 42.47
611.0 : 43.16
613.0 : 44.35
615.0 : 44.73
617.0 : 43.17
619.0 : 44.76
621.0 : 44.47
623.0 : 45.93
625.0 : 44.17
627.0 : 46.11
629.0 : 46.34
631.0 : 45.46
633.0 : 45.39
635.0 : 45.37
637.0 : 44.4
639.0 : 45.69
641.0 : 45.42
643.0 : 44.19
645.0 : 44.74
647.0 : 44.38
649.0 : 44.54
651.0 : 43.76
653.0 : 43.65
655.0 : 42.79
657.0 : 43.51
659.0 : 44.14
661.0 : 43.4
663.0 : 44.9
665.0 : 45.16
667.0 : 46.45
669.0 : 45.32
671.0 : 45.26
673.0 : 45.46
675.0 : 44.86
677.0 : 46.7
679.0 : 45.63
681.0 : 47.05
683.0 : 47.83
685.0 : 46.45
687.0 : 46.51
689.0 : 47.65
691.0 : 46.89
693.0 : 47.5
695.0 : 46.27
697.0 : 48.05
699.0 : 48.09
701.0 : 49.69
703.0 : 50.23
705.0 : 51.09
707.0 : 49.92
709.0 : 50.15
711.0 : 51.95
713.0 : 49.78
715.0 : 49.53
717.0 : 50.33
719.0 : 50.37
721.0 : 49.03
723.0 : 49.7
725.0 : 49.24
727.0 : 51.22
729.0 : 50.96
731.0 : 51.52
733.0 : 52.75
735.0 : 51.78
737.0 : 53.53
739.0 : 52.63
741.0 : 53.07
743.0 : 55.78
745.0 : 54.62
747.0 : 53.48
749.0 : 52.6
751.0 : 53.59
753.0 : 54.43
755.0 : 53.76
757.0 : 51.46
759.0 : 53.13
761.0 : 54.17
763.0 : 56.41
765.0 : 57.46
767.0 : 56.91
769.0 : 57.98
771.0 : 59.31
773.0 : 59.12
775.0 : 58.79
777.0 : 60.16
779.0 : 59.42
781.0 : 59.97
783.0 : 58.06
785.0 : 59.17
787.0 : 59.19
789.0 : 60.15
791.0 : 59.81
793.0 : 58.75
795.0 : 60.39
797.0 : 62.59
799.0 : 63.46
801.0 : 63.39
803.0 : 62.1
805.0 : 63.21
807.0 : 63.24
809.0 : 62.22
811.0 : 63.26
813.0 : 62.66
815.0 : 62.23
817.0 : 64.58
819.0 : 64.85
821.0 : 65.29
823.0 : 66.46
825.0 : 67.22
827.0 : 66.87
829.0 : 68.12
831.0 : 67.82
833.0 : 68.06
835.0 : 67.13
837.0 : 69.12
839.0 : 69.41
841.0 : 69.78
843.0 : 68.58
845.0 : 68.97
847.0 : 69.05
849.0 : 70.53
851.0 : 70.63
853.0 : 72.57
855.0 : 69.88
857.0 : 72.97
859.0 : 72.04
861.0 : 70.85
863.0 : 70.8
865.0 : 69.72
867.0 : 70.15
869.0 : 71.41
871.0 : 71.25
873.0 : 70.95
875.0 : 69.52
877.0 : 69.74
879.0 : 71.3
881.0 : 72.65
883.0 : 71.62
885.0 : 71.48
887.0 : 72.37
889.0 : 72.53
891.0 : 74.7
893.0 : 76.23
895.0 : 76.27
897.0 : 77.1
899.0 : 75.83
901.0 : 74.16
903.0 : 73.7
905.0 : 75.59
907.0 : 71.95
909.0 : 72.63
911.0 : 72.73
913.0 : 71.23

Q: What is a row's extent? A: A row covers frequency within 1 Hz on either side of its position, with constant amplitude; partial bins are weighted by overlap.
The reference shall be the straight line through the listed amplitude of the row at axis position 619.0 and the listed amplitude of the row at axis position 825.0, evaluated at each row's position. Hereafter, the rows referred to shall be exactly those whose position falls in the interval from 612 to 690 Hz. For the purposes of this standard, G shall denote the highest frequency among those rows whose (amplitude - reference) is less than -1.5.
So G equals 689.0 Hz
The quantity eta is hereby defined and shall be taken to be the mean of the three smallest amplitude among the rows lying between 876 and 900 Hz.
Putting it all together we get 71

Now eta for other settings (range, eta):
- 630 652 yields 44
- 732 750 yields 52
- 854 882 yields 70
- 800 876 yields 62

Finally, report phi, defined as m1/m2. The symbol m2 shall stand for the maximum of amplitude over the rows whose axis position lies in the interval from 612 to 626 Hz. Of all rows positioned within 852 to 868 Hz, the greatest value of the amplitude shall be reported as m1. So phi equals 1.6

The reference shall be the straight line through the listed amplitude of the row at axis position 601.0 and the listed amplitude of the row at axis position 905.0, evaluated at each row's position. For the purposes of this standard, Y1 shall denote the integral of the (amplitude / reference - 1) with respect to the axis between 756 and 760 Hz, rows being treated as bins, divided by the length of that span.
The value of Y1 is -0.129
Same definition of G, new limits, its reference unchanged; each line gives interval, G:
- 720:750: 749.0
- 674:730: 729.0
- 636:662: 661.0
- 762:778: 777.0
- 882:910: 909.0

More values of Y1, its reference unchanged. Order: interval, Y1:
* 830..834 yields 0.001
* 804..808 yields -0.029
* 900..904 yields -0.018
